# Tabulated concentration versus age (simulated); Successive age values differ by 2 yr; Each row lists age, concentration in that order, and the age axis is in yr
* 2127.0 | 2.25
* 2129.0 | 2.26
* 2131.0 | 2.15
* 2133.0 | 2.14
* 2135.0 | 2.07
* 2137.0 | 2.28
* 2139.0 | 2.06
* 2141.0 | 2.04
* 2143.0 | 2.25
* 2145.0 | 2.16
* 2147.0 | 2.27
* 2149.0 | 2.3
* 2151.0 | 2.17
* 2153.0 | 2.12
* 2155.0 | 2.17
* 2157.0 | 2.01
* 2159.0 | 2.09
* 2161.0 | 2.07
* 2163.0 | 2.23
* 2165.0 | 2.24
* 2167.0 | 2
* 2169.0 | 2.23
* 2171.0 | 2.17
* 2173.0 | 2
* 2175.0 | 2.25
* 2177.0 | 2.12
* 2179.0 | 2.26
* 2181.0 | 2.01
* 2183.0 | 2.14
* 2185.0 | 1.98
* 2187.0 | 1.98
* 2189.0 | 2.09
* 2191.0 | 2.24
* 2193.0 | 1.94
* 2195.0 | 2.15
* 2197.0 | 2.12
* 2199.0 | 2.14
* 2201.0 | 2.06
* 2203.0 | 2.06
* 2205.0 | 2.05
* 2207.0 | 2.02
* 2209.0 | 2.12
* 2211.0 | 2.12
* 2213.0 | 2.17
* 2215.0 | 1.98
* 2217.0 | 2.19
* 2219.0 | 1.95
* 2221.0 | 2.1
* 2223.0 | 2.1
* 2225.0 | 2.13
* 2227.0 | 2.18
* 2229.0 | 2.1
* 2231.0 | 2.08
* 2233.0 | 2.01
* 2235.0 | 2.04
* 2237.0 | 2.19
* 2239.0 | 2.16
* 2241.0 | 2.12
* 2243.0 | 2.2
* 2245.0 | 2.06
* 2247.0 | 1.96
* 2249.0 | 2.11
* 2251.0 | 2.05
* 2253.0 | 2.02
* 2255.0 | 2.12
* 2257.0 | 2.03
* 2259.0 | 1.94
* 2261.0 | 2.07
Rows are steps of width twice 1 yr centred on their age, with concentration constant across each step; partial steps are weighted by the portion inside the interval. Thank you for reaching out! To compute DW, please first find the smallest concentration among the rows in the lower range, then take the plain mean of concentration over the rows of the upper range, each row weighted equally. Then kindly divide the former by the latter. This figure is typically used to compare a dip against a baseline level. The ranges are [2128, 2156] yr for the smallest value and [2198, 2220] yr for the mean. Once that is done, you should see 0.982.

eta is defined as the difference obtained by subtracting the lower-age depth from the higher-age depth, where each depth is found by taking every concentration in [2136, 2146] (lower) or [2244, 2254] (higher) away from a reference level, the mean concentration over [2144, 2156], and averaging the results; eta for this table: 0.118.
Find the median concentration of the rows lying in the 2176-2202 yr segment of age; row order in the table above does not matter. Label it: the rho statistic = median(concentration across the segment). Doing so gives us 2.12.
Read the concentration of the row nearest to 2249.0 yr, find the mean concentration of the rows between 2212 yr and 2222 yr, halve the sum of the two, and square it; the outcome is 4.38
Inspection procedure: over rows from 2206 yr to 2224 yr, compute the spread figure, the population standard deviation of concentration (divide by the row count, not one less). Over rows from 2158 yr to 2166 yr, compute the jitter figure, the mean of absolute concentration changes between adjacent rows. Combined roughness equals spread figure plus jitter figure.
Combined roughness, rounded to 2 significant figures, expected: 0.14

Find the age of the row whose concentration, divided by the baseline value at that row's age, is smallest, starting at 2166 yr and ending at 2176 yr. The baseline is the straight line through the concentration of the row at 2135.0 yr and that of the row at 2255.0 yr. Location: 2173.0 yr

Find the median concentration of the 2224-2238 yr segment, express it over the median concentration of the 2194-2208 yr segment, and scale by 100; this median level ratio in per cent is 102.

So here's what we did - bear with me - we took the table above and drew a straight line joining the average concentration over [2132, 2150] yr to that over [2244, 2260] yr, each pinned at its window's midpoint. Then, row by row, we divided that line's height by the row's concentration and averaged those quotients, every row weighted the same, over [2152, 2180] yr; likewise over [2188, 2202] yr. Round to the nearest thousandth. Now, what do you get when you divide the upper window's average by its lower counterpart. 0.999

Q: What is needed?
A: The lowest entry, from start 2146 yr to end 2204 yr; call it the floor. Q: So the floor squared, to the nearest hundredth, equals 3.76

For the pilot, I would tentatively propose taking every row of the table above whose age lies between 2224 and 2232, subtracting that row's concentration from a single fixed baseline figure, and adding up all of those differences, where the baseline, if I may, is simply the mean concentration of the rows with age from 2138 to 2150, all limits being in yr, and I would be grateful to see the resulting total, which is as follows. 0.23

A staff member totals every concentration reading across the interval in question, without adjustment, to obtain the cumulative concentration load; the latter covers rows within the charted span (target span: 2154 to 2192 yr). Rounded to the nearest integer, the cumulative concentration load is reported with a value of 40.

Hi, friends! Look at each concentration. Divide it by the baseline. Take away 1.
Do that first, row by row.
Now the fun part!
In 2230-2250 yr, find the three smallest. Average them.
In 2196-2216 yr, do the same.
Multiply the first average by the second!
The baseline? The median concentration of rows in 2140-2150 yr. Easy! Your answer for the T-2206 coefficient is 0.0114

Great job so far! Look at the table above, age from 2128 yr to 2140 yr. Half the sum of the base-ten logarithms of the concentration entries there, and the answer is 1.00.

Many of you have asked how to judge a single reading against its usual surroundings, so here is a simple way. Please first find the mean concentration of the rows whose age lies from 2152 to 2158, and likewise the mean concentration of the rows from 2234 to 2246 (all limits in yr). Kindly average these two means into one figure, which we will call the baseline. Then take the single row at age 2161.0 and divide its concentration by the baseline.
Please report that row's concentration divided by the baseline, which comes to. 0.98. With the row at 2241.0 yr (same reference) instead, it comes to 1.00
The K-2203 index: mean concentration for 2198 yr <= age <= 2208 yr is 2.07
